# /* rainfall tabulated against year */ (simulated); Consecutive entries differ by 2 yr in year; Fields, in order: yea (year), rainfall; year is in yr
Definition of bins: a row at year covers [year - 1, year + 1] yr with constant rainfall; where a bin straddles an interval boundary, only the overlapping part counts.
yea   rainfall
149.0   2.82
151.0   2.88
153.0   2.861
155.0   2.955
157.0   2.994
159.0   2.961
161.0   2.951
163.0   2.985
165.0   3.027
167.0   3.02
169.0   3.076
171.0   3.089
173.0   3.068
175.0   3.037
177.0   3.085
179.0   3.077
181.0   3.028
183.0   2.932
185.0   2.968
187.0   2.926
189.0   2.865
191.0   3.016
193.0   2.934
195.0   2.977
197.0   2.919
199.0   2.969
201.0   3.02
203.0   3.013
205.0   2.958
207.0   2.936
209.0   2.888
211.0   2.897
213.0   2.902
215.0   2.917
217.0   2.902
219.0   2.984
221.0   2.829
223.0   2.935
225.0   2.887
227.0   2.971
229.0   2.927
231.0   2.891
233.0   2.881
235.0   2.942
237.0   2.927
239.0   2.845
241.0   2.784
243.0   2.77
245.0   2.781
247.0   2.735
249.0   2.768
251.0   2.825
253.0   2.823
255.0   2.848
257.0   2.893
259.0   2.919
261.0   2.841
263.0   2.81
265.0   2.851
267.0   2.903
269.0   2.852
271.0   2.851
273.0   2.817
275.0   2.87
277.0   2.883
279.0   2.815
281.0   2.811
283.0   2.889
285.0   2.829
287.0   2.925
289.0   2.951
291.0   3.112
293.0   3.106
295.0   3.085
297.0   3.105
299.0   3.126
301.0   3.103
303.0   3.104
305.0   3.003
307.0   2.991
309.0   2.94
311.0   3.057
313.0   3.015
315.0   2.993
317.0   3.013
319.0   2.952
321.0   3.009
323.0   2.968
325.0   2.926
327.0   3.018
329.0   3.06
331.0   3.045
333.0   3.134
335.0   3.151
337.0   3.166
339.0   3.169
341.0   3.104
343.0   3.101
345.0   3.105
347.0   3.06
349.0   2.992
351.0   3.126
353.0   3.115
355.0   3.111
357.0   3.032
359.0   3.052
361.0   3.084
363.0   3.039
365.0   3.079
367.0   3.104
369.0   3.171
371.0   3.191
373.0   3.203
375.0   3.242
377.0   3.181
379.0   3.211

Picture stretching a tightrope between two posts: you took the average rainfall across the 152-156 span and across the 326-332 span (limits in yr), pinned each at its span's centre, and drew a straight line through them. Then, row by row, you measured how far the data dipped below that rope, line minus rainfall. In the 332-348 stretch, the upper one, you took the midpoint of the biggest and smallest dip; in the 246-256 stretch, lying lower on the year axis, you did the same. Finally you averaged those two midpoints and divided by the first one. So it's -1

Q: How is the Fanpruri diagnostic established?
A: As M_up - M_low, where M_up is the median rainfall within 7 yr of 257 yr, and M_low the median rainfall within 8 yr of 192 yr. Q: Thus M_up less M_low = -0.11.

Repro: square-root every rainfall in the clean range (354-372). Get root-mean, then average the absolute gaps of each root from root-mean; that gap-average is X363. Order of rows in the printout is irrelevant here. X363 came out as 0.012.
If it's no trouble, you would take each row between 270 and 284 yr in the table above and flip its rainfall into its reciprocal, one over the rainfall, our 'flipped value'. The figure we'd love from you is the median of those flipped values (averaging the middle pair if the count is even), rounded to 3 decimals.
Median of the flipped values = 0.351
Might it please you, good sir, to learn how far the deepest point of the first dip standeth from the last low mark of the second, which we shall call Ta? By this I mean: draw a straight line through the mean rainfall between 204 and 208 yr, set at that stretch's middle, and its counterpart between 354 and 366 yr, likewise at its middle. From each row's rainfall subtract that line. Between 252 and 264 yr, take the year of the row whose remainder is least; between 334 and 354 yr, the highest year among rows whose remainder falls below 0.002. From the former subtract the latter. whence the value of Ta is -86 yr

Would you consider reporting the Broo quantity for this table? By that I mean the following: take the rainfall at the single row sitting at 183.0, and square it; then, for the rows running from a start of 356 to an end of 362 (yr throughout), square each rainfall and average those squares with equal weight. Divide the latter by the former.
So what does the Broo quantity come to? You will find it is 1.09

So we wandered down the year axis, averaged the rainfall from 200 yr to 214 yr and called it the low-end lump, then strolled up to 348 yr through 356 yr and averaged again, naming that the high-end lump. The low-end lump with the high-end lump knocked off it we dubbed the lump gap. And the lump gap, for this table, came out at -0.14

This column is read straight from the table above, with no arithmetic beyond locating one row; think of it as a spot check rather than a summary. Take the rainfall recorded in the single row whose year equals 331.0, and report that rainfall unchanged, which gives 3.045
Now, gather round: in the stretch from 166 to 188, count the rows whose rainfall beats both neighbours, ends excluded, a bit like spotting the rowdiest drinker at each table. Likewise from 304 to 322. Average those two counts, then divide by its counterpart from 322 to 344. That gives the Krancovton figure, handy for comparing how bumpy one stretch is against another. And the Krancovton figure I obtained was 1.25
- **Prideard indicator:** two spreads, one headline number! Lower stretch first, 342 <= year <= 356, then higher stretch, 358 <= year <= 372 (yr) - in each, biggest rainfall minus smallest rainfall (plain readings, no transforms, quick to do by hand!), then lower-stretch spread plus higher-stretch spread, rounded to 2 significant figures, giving 0.29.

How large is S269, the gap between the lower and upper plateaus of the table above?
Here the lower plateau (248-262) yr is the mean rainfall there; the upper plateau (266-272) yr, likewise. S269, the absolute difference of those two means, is 0.023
